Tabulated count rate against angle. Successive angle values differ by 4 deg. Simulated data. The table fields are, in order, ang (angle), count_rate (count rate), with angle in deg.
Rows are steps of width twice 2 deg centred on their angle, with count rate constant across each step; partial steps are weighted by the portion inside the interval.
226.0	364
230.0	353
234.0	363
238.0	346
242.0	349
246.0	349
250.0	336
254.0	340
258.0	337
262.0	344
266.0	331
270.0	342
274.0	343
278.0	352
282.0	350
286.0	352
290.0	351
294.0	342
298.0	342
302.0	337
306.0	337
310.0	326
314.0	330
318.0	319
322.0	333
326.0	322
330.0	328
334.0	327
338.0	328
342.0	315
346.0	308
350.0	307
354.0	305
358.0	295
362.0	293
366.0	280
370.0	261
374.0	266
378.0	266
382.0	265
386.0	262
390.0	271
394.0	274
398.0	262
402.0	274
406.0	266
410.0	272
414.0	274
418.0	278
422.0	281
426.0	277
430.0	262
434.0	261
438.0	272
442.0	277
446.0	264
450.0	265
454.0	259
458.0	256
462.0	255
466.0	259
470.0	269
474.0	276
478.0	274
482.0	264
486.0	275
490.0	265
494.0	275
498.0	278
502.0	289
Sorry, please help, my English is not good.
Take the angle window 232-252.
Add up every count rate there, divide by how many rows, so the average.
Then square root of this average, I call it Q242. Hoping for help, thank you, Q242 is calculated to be 18.7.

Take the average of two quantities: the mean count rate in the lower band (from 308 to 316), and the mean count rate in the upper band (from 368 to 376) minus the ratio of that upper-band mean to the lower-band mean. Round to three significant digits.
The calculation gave 295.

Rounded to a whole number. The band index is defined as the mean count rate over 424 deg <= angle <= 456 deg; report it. 267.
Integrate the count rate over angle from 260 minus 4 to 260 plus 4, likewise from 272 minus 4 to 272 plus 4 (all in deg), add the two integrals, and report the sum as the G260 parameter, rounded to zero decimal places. 5464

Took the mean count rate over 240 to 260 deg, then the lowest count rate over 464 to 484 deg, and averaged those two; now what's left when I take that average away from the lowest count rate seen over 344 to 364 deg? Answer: -8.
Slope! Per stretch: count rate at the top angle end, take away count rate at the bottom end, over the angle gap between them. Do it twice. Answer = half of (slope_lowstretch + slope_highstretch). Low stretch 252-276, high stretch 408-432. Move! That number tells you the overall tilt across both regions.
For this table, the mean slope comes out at -0.2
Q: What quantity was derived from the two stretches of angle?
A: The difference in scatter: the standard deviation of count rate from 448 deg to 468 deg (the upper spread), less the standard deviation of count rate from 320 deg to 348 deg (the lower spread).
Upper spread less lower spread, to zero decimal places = -5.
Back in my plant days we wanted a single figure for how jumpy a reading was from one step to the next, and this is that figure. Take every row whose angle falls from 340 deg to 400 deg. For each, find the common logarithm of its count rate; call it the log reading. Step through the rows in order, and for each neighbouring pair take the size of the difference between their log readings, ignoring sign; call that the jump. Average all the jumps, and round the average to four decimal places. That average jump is 0.0097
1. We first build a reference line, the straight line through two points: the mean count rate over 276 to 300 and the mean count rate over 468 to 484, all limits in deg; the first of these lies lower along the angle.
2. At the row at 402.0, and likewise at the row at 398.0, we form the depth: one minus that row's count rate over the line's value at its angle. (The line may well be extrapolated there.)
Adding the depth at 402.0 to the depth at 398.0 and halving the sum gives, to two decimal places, 0.11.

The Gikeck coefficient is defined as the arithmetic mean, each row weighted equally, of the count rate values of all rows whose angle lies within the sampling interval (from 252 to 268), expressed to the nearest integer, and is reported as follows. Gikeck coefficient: 338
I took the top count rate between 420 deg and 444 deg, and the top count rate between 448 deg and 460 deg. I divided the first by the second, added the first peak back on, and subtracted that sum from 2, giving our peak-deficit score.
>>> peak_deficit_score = -280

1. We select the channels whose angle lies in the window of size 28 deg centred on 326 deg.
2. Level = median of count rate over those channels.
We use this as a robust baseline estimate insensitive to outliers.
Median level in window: 328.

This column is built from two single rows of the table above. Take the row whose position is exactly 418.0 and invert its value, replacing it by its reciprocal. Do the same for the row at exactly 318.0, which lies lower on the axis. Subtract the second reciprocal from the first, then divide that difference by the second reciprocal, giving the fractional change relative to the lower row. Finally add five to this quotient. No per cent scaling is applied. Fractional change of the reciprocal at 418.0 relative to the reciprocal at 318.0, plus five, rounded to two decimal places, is 5.15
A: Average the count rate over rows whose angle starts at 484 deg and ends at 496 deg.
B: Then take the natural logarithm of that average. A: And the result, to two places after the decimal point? 5.60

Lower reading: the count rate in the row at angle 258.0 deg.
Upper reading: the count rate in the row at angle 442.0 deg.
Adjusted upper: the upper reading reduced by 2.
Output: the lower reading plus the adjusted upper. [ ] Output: 612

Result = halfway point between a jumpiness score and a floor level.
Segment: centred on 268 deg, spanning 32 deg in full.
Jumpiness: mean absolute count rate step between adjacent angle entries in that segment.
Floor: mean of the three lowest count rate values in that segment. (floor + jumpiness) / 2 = 171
